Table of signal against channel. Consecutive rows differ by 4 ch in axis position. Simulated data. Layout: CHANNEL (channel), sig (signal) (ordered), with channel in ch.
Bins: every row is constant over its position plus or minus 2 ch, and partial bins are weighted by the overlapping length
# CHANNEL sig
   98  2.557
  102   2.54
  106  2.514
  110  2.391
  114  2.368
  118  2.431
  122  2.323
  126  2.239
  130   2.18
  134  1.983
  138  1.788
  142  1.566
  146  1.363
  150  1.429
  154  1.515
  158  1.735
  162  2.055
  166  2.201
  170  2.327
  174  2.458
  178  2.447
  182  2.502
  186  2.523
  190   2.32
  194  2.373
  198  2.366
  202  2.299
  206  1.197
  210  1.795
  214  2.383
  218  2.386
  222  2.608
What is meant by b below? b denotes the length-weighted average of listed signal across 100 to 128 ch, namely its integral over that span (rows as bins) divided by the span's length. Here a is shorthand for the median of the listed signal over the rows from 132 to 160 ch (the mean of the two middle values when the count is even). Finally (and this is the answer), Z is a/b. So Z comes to 0.7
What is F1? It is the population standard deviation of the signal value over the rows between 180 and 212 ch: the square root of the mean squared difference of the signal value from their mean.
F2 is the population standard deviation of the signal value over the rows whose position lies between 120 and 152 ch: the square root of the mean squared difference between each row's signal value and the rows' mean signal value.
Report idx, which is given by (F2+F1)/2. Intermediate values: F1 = 0.42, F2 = 0.35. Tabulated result 0.39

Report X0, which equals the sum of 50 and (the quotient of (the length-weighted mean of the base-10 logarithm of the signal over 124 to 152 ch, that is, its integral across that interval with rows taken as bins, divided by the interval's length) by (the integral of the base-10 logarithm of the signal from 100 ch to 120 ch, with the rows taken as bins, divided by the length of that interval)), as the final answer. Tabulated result 50.6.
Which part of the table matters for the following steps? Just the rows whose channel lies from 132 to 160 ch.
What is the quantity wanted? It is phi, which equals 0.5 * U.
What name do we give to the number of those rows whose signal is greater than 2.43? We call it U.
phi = 0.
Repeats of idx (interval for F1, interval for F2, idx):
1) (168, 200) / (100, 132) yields 0.10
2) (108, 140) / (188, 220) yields 0.31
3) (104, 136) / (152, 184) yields 0.25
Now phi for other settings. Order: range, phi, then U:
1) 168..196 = 2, 4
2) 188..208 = 0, 0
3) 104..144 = 1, 2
